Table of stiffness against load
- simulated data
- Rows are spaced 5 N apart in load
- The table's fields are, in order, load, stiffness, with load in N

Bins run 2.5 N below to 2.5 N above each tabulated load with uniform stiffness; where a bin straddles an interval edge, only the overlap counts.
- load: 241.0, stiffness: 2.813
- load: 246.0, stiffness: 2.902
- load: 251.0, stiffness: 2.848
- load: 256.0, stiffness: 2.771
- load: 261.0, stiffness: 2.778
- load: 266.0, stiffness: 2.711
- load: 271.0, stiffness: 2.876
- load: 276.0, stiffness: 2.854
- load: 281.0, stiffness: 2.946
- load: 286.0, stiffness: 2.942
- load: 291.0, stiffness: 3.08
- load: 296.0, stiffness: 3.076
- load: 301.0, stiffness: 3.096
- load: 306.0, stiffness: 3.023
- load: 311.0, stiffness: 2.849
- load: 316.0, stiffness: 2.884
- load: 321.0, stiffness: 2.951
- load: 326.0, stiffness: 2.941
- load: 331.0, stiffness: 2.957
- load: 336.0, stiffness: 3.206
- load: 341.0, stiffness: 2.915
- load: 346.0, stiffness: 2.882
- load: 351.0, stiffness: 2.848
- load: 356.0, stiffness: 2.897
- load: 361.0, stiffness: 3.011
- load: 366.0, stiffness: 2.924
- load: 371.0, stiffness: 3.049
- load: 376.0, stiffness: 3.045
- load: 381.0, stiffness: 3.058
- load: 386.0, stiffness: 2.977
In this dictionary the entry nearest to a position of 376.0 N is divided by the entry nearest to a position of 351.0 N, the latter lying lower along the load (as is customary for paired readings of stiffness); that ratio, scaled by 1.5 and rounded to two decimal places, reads 1.60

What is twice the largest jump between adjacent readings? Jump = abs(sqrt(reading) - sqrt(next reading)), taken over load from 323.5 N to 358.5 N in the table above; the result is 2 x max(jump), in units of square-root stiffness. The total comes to 0.166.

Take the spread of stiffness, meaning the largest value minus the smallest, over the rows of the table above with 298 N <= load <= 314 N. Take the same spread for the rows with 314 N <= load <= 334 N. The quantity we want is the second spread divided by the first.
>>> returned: 0.30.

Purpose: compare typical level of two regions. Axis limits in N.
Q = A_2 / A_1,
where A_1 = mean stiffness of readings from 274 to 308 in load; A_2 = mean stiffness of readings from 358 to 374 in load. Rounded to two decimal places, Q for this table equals 1.00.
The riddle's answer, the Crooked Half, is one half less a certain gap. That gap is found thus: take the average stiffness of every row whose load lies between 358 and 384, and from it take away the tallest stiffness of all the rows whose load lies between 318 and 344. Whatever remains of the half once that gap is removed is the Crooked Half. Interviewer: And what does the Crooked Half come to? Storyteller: 0.69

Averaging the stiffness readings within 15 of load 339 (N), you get 2.96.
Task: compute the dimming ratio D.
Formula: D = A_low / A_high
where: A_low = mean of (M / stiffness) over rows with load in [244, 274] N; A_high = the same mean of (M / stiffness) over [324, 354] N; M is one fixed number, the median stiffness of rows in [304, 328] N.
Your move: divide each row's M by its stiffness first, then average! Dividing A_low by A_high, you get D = 1.05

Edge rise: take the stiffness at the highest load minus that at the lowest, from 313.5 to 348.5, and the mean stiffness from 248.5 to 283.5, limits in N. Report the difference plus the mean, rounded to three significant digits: 2.82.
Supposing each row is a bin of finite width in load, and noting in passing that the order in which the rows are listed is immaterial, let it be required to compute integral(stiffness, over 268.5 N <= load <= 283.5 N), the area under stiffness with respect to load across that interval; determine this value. 43.4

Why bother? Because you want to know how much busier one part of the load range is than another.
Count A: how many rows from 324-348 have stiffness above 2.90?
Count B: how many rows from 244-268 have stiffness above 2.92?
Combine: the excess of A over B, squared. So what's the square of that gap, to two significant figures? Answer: 16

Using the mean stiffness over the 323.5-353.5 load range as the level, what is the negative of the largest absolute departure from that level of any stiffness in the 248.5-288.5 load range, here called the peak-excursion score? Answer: -0.25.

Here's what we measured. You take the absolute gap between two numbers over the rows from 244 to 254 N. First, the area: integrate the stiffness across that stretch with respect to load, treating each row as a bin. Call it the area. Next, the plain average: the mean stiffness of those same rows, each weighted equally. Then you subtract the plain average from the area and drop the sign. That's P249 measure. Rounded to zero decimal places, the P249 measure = 26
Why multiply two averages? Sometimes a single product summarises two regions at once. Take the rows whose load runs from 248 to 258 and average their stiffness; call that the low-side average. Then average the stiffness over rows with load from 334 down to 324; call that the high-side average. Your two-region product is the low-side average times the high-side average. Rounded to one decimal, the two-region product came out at 8.3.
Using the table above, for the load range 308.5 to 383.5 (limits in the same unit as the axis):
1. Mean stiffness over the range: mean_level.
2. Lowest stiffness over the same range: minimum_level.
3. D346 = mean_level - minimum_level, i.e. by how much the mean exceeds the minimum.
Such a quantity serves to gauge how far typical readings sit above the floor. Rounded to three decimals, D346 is 0.113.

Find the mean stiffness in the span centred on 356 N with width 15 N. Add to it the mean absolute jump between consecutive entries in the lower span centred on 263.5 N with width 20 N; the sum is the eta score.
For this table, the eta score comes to 3.00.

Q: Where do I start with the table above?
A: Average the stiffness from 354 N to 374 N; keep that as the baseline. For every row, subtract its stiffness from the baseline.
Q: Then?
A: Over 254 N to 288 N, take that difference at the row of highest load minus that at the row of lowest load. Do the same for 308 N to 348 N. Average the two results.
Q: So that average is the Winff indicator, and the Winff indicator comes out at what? -0.10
